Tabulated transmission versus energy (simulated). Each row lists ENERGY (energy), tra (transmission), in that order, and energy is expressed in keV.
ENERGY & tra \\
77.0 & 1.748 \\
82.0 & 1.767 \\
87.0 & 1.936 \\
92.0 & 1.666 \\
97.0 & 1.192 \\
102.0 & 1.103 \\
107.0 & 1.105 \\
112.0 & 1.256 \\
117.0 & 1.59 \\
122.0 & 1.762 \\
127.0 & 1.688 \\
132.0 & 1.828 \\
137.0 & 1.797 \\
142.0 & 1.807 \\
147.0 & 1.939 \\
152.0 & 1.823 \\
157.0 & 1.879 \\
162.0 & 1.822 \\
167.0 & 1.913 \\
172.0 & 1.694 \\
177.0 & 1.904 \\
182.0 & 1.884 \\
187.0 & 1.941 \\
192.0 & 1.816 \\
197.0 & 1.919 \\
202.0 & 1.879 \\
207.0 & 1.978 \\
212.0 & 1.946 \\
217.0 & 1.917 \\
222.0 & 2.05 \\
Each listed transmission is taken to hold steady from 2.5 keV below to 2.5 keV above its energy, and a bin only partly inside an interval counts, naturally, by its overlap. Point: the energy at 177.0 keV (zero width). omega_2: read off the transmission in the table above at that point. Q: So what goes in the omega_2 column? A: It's 1.904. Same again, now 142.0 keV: 1.807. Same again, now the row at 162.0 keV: 1.822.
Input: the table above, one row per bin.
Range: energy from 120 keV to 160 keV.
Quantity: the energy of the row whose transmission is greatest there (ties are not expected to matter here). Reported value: 147.0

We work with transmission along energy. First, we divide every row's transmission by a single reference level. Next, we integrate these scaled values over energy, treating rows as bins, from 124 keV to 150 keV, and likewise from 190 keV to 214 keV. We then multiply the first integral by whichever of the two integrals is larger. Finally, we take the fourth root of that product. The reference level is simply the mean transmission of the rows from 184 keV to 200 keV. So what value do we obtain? 5.0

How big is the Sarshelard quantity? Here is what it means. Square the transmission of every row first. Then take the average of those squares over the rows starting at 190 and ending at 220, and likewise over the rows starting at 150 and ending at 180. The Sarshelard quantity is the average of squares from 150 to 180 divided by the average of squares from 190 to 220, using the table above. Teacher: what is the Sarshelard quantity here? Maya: 0.93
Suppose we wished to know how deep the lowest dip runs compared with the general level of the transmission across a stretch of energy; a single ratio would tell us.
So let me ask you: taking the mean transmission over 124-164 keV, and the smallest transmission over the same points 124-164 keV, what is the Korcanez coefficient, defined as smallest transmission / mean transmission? 0.926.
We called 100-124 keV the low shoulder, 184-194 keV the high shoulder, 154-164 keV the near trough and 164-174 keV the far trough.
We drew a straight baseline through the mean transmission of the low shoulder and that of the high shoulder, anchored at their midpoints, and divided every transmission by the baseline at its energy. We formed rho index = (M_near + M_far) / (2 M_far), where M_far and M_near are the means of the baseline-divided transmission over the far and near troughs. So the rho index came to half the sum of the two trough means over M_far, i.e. 1.03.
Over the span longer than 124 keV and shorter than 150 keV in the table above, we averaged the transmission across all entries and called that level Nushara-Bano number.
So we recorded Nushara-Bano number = 1.81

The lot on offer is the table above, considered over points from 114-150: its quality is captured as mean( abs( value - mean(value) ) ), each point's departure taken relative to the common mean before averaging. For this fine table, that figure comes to 0.080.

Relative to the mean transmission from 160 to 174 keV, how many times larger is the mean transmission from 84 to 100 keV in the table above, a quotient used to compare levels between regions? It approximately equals 0.88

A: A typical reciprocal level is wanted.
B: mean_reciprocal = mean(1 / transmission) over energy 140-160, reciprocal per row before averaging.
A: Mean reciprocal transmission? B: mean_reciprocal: 0.54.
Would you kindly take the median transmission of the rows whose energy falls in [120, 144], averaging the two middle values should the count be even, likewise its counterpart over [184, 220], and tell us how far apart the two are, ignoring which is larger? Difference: 0.12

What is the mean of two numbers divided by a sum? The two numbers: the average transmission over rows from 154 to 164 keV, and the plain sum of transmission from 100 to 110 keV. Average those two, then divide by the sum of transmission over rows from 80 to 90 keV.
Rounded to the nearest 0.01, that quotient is 0.55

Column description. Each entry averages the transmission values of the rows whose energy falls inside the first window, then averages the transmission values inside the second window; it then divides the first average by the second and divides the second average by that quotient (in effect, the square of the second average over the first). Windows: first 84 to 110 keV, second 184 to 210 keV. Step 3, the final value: 2.6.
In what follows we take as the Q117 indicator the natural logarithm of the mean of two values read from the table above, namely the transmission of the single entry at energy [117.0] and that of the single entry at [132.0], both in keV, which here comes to 0.54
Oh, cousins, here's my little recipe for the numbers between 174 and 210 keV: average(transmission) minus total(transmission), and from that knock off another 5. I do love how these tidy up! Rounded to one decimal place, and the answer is -16.4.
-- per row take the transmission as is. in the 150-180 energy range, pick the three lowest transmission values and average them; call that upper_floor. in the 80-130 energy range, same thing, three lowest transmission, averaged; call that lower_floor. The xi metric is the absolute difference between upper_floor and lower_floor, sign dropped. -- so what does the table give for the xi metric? 0.65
